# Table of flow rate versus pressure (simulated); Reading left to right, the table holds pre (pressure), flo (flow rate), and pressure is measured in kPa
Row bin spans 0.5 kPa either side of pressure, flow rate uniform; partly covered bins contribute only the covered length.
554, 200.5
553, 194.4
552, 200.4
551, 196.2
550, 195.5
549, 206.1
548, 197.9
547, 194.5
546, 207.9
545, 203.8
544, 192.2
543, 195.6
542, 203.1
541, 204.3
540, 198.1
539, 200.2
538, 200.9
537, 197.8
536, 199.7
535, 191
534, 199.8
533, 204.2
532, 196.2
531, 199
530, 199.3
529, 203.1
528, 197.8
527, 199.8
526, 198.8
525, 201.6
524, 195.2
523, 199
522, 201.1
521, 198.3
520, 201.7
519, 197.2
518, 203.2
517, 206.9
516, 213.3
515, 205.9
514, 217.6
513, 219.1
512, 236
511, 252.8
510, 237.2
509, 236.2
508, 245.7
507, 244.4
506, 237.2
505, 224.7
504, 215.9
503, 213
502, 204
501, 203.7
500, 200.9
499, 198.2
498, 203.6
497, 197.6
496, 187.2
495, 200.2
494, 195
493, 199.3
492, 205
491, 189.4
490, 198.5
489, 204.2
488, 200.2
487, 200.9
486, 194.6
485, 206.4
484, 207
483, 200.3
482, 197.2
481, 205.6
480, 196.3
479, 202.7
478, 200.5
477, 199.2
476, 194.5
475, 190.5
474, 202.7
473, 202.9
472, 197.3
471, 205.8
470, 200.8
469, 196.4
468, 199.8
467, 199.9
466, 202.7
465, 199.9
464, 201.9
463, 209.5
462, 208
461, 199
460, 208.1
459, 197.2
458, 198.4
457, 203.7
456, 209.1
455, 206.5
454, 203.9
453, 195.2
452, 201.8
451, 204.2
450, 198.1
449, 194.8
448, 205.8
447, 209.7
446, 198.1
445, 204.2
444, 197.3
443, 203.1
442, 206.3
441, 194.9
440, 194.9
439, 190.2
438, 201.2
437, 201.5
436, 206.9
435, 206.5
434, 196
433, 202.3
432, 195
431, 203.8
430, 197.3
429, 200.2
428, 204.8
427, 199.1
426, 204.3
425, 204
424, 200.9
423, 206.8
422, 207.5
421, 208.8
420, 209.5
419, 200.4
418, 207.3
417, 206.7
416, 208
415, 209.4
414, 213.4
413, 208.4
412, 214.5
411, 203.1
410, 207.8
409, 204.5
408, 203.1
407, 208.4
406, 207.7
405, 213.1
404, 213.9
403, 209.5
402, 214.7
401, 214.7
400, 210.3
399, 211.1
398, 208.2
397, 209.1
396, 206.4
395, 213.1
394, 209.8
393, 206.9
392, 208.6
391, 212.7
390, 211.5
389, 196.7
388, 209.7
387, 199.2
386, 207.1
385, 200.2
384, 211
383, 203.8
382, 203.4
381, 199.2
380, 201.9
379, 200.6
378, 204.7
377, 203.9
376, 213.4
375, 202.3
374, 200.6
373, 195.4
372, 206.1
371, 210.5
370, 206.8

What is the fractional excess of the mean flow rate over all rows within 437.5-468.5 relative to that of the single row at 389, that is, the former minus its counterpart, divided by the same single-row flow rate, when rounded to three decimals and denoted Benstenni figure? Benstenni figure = 0.025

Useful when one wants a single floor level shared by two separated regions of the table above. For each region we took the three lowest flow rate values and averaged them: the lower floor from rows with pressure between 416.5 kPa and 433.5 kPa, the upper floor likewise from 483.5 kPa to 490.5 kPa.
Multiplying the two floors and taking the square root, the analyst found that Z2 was 197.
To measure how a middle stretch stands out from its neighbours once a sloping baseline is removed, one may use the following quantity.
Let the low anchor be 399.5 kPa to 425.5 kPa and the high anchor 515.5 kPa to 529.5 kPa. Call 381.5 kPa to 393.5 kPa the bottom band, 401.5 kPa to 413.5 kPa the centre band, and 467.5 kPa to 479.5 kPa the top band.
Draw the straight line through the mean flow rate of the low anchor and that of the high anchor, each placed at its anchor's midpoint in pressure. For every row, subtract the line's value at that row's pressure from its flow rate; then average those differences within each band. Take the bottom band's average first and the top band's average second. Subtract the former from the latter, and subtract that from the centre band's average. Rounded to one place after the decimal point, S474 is 1.3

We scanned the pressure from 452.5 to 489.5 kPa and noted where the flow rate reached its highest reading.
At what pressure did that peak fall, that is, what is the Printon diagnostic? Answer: 463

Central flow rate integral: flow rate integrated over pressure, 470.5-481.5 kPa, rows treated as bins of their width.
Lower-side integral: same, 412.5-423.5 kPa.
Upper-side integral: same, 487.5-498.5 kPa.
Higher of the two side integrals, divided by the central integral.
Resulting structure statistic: 1.04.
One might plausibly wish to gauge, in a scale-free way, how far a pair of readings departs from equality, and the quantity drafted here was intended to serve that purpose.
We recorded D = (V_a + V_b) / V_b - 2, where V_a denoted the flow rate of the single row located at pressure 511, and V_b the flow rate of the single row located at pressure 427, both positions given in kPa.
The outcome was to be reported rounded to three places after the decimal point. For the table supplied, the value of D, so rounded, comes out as 0.270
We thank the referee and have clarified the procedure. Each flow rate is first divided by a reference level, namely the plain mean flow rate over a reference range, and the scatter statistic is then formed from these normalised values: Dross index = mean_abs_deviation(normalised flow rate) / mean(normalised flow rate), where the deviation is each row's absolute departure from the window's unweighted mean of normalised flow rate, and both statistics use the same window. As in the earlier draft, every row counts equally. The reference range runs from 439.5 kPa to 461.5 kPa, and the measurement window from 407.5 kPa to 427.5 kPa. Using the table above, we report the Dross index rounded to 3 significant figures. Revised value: 0.0153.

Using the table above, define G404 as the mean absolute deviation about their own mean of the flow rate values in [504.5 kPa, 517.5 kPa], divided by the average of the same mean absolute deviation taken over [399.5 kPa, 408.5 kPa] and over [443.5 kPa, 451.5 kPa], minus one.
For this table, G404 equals 2.5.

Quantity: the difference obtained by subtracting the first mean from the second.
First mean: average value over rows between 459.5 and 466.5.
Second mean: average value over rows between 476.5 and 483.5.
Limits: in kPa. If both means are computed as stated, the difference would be -4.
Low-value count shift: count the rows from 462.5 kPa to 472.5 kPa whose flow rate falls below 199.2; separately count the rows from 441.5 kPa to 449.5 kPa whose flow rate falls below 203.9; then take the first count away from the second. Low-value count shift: 2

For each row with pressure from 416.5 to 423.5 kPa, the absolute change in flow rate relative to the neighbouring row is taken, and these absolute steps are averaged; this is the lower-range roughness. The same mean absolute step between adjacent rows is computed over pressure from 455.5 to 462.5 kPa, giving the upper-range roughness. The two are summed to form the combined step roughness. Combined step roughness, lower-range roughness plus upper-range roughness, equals 10.0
